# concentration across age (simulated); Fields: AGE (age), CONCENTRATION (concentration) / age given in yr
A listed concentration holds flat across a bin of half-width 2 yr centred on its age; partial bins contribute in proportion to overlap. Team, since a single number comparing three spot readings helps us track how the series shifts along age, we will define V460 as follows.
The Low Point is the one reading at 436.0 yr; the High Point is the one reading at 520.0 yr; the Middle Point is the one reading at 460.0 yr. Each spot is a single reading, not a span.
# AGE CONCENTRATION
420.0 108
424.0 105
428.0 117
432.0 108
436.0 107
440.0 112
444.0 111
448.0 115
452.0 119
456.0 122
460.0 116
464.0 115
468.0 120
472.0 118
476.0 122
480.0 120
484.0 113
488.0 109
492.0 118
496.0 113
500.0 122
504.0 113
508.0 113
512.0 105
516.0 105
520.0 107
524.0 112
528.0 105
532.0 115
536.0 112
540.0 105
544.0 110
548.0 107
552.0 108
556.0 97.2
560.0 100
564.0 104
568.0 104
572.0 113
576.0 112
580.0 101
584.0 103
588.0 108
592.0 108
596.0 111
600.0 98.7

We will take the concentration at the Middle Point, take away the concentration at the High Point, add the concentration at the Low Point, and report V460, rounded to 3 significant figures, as 116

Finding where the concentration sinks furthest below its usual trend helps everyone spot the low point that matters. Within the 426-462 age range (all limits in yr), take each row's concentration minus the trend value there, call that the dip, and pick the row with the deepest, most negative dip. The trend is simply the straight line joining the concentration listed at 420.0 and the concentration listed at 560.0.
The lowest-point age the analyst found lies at 436.0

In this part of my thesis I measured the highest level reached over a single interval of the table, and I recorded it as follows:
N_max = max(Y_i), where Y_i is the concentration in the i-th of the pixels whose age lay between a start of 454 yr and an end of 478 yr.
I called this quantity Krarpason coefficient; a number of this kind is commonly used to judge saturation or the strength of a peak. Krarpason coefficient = 122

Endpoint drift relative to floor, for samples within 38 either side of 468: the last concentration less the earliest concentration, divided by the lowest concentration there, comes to 0.05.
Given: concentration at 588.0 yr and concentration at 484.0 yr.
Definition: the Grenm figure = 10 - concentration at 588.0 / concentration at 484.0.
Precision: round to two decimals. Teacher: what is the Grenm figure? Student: 9.04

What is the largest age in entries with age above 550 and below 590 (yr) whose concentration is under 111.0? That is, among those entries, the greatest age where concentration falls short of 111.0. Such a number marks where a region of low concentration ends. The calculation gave 588.0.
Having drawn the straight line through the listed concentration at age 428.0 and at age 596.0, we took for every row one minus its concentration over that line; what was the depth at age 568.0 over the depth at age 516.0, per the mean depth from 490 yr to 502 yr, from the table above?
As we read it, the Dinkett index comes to -34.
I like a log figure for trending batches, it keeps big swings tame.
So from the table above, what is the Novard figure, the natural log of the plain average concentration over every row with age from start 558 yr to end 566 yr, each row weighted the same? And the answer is 4.625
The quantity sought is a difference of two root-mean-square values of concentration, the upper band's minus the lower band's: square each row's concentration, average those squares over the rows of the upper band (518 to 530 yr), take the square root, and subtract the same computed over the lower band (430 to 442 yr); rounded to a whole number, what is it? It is -1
